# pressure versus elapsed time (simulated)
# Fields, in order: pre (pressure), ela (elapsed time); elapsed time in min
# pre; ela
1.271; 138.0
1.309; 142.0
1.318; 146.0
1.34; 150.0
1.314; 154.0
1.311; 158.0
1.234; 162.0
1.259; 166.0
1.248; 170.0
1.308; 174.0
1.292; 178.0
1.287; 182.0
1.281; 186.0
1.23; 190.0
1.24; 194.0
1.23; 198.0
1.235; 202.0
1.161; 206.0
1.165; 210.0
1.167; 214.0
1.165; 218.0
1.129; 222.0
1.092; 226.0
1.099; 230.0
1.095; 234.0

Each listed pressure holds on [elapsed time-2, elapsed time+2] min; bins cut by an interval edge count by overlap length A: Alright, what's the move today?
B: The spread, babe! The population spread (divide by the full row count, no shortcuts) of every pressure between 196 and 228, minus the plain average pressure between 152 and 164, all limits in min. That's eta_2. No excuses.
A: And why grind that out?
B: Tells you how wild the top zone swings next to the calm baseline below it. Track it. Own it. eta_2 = -1.24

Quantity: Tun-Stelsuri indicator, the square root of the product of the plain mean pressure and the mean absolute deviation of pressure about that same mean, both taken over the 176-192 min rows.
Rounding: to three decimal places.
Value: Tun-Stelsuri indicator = 0.164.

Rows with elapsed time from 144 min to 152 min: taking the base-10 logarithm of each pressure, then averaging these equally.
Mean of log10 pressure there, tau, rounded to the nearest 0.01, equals 0.12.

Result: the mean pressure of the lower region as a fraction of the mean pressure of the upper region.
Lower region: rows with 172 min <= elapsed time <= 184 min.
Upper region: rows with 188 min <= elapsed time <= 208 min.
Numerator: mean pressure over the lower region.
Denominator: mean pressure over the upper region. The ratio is 1.06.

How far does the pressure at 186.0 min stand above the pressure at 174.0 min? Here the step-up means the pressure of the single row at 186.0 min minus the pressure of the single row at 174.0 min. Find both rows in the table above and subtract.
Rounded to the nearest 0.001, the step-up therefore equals -0.027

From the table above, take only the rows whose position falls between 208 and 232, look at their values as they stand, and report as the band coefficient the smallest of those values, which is 1.092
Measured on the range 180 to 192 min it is 1.23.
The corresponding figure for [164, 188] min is 1.248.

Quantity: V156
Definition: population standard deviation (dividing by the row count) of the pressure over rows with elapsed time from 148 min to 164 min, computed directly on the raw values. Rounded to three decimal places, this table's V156 0.040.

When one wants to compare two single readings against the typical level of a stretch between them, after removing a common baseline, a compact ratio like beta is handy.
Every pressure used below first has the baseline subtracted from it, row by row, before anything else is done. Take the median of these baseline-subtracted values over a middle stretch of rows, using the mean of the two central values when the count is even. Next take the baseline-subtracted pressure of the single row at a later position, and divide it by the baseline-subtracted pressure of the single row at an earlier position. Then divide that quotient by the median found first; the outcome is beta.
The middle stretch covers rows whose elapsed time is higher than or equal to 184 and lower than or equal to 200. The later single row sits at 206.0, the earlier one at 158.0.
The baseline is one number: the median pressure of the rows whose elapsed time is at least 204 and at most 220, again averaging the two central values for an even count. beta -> 0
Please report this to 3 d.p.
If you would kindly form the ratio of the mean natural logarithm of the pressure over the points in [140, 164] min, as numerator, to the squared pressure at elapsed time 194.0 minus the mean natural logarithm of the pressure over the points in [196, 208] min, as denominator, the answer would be 0.197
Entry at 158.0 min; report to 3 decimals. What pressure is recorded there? 1.311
